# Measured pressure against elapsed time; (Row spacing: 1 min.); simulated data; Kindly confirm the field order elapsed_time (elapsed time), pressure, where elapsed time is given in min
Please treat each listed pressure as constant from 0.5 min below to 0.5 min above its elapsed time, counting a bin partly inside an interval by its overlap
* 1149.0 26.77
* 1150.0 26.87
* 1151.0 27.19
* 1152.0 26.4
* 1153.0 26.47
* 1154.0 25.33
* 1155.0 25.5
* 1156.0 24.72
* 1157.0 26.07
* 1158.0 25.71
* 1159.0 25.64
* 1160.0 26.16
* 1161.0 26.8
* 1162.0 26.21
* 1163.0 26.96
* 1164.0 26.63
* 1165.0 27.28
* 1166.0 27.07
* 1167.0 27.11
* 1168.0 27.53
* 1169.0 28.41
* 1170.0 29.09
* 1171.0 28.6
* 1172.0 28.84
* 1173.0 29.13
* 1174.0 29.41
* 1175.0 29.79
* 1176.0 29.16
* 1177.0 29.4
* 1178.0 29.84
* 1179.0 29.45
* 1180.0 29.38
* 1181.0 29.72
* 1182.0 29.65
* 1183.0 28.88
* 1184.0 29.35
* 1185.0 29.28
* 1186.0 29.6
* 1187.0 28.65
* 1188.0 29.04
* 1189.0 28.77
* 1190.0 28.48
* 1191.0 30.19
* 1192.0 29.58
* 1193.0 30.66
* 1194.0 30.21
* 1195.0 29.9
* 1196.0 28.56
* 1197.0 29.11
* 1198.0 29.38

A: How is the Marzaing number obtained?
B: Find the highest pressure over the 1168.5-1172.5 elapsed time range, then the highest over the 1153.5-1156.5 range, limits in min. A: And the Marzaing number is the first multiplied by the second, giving 742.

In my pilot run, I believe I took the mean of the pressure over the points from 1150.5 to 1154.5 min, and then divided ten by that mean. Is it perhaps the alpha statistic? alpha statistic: 0.380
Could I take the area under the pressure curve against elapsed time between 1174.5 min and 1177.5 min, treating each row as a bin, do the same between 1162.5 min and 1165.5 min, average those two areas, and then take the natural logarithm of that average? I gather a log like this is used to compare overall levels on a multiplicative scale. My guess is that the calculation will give 4.44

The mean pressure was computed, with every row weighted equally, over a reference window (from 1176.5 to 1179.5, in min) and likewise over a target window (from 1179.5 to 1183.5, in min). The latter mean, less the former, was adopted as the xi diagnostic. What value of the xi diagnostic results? 0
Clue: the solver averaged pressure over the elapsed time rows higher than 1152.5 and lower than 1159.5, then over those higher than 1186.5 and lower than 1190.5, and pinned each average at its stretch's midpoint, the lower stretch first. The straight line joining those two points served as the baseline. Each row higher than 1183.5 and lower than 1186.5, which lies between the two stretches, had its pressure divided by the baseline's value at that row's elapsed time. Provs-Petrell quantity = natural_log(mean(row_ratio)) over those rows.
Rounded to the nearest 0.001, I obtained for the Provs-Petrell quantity 0.035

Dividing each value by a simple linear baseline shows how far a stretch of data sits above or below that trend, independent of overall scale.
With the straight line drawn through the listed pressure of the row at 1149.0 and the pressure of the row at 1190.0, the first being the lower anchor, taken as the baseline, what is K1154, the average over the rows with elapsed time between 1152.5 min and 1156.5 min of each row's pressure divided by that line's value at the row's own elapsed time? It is 0.94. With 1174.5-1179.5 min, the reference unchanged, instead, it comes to 1.06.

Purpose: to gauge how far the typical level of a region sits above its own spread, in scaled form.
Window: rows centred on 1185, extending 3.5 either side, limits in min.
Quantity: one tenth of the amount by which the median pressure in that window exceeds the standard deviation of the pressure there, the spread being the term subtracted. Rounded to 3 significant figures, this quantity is 2.89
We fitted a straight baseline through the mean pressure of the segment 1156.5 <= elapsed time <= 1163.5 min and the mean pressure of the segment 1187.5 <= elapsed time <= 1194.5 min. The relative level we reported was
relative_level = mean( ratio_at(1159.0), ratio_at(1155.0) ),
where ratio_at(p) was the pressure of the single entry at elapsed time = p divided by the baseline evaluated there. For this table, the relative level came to 0.987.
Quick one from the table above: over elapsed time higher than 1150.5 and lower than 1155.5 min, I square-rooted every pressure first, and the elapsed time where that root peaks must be 1151.0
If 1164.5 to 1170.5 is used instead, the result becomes 1170.0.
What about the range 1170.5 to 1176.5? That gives 1175.0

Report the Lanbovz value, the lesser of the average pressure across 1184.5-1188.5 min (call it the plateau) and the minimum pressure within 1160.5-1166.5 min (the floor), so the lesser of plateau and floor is 26.2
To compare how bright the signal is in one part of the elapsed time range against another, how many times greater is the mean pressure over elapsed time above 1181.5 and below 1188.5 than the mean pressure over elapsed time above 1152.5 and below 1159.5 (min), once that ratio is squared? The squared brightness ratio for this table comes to 1.30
